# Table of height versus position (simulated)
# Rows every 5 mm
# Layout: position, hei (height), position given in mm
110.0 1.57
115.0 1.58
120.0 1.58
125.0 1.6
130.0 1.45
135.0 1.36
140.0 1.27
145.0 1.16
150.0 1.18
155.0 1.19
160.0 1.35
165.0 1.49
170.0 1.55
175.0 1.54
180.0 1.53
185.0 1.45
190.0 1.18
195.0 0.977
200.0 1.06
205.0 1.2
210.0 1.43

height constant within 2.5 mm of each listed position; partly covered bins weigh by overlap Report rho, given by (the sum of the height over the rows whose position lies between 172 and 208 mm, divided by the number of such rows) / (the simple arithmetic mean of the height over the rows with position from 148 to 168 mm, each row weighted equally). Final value 0.98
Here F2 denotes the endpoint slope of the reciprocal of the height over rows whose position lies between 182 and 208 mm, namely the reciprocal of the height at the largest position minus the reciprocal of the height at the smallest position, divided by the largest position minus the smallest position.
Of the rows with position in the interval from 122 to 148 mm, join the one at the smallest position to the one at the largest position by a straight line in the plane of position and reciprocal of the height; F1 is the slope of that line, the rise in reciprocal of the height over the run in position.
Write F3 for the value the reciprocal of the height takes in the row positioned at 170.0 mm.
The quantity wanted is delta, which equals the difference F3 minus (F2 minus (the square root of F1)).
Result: 0.747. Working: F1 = 0.012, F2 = 0.0072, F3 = 0.65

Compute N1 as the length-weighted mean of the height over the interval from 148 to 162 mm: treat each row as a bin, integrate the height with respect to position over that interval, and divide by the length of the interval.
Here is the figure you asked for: 1.24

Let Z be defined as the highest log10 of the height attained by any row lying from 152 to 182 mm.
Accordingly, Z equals 0.190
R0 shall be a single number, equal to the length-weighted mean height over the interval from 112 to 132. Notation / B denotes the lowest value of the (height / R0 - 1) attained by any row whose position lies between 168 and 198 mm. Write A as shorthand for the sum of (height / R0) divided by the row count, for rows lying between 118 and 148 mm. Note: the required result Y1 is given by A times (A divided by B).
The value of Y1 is -2.2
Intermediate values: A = 0.90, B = -0.37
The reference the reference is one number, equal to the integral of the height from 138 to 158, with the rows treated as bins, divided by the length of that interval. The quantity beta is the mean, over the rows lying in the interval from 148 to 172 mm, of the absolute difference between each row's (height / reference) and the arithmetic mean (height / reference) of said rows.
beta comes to 0.112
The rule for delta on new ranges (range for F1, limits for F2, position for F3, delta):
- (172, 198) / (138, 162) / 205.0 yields 0.972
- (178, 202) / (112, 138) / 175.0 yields 0.765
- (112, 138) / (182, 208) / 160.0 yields 0.805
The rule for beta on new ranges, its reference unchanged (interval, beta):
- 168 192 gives 0.090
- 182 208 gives 0.103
